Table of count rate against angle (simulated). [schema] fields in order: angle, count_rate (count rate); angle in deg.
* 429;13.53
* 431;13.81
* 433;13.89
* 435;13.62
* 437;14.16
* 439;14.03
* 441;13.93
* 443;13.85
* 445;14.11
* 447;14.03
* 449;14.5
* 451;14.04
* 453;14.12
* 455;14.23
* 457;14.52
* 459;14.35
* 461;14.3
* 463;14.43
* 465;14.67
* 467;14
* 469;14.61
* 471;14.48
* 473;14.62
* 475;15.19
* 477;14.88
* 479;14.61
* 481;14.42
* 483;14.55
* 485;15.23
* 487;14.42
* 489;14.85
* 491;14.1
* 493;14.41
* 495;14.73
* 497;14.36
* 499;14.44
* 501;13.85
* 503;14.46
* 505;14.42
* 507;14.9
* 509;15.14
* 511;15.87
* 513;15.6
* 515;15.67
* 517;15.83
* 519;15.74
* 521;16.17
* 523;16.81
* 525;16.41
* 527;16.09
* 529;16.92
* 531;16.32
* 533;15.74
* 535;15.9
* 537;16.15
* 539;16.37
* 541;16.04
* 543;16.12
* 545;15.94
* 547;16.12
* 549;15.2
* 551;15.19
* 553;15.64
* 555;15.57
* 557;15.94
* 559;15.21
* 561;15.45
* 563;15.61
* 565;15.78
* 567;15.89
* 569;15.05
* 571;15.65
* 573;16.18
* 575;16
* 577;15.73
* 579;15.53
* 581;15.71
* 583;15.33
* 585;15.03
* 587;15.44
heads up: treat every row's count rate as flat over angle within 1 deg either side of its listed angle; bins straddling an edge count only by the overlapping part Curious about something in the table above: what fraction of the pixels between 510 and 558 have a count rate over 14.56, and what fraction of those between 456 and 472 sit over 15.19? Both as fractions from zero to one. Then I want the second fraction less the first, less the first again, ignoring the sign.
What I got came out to 2.0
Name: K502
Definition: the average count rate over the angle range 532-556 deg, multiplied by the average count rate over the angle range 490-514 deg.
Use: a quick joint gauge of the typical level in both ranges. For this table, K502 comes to 233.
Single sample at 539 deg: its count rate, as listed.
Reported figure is 16.37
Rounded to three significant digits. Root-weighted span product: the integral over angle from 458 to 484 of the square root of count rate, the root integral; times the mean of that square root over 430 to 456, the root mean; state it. 371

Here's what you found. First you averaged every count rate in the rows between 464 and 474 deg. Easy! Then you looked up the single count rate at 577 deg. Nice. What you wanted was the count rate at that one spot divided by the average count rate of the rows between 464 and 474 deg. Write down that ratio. 1.09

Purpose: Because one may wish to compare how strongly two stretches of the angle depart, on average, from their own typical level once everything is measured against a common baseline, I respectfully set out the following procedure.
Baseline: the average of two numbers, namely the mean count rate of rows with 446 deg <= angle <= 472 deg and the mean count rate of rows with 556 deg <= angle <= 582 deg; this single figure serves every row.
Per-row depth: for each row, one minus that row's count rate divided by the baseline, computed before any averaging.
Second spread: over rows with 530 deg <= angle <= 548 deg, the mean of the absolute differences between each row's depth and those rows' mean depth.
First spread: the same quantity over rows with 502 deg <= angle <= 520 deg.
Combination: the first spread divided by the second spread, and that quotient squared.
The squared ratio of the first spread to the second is 10.6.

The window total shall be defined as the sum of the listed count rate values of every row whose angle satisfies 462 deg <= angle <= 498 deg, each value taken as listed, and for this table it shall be 263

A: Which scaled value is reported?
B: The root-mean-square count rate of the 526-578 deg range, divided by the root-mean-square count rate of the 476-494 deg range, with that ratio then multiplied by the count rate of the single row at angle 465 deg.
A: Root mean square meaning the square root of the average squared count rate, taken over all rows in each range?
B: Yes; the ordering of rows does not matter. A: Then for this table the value 15.9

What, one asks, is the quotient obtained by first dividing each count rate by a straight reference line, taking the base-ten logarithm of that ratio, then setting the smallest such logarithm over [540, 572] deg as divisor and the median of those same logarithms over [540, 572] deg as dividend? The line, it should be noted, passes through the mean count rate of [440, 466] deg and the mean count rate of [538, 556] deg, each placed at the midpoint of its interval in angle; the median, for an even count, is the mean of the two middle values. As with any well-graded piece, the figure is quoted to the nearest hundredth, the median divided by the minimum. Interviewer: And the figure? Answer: 0.30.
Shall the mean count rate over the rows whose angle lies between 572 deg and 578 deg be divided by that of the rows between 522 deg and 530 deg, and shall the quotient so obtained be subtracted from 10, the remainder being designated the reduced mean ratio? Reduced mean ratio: 9.04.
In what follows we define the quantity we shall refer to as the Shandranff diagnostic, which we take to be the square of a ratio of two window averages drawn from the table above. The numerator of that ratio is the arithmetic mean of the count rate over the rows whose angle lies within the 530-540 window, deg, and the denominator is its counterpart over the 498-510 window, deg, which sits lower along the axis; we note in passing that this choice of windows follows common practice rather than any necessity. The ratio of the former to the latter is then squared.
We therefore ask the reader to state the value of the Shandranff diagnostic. 1.23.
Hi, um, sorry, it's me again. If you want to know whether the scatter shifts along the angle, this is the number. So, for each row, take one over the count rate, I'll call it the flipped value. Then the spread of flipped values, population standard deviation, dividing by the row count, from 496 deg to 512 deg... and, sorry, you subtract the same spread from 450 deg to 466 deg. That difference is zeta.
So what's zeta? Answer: 0.0017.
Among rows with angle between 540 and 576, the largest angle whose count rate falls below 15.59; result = 569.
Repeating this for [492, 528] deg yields 509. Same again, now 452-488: 487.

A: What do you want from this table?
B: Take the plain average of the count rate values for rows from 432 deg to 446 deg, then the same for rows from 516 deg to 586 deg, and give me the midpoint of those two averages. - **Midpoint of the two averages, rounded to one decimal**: 14.9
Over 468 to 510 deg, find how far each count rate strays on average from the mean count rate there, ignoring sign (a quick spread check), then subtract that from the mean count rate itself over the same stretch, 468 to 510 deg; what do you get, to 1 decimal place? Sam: 14.3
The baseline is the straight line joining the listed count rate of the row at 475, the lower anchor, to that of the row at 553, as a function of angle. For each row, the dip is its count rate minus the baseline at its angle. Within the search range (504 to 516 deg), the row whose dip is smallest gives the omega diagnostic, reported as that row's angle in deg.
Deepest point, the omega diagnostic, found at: 505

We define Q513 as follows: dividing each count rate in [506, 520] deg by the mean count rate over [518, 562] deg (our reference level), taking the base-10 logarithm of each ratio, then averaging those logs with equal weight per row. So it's -0.012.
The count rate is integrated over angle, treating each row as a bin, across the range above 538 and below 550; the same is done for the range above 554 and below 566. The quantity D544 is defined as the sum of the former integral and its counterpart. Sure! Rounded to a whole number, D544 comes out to 379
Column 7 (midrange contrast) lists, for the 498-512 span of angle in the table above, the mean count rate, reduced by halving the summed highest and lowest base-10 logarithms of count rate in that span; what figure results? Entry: 13.6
